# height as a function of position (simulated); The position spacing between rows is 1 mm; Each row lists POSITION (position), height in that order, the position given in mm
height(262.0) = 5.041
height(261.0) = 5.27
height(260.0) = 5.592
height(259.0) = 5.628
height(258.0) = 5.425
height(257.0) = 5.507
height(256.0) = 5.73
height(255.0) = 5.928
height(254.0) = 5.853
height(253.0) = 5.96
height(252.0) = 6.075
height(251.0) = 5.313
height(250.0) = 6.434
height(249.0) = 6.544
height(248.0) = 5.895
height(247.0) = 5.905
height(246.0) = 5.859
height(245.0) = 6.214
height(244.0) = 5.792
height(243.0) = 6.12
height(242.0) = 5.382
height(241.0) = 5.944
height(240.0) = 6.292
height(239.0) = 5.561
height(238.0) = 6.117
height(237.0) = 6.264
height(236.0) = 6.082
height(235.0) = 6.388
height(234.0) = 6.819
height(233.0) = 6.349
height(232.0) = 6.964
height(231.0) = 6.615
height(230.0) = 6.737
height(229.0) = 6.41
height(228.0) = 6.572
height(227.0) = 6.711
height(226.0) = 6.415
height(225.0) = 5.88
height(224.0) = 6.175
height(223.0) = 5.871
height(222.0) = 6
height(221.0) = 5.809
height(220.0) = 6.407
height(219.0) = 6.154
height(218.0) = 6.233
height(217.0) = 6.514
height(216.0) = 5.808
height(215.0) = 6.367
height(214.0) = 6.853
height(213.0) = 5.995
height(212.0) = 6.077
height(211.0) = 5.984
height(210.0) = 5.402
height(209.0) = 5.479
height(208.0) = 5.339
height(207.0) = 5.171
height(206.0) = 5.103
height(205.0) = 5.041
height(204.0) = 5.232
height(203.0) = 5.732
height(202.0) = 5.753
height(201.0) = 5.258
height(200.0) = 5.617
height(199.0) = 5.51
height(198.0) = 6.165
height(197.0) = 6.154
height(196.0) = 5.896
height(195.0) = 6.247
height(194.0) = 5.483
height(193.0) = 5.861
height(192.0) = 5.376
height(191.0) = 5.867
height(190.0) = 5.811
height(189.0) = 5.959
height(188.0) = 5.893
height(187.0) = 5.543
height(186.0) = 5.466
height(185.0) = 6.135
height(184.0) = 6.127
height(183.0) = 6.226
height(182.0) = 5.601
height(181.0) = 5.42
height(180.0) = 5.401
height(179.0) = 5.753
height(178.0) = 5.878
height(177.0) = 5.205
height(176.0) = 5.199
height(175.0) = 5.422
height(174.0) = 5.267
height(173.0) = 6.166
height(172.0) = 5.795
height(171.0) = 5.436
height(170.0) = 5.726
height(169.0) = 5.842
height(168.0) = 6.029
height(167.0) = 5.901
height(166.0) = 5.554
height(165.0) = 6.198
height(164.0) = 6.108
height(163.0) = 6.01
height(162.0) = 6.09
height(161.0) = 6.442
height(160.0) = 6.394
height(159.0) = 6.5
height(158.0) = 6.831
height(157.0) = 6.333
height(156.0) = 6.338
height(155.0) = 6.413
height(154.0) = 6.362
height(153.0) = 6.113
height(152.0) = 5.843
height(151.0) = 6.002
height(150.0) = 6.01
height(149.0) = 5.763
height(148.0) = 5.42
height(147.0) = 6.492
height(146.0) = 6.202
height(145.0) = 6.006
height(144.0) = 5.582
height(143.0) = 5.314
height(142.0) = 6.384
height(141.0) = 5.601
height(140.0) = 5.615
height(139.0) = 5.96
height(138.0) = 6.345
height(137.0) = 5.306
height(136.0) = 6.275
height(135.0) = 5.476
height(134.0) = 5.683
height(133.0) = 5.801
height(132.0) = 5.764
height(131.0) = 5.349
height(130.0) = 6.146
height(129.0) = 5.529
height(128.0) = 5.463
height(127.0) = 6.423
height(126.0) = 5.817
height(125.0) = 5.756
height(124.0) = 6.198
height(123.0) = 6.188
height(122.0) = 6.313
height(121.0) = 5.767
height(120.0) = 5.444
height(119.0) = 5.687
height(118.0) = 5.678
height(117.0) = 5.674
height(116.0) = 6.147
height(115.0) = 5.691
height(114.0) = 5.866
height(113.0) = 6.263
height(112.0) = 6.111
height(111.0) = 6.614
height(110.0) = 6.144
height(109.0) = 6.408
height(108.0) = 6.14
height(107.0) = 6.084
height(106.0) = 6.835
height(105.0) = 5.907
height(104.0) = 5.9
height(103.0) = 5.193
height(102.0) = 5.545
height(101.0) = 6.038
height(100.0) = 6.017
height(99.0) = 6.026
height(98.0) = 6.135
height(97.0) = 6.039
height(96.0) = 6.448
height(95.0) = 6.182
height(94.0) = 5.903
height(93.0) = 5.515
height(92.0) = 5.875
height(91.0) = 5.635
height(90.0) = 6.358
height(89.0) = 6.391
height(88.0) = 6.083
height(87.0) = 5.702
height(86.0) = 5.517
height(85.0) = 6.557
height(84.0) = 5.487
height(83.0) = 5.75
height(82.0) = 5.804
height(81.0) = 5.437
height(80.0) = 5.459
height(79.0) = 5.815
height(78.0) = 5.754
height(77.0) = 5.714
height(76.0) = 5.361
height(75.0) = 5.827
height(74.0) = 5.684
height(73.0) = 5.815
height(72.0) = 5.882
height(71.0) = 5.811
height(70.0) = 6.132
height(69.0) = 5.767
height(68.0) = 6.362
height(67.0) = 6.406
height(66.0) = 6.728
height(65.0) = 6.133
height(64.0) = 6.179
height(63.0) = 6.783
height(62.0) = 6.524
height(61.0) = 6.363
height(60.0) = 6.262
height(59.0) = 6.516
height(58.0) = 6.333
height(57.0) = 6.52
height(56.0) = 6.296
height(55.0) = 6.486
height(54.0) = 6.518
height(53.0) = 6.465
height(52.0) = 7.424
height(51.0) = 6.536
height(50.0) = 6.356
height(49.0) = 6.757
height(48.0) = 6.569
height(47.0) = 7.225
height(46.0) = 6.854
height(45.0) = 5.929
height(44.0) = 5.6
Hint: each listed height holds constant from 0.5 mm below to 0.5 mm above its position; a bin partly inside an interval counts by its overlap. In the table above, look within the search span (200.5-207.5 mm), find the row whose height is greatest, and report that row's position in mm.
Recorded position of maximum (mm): 202.0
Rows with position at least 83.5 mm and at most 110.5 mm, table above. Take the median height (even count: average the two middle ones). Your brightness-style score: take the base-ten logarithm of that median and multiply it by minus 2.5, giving -1.95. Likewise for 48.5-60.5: -2.03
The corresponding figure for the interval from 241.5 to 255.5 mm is -1.93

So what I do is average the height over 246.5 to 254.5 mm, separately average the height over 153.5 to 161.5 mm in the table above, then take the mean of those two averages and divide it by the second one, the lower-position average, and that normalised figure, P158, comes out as 0.96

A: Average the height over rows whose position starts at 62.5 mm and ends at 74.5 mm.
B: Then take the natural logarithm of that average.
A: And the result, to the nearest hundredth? 1.81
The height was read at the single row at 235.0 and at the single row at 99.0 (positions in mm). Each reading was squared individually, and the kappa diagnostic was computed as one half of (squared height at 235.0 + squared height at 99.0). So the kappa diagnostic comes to 38.6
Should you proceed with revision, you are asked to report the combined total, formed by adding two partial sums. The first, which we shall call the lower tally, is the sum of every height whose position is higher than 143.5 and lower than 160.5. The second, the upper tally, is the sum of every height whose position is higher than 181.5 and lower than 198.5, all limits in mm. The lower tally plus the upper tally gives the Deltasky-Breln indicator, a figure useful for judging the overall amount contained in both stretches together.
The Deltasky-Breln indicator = 204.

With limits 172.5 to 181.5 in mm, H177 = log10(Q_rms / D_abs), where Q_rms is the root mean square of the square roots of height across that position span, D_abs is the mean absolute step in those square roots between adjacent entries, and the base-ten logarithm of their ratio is 1.6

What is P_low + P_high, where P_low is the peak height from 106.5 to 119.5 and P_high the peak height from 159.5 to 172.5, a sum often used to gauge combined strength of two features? 13.1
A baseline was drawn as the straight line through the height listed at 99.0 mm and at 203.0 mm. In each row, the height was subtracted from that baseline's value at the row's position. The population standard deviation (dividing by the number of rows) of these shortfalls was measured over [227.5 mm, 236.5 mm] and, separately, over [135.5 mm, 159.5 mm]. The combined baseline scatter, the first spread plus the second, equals 0.67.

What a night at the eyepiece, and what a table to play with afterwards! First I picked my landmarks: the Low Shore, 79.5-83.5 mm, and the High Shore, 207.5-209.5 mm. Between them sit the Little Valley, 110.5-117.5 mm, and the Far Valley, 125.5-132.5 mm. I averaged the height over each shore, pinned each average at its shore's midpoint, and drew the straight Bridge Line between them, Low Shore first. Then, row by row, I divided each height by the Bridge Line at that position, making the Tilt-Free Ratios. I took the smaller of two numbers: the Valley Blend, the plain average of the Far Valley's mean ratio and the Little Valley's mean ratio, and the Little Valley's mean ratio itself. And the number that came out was 1.07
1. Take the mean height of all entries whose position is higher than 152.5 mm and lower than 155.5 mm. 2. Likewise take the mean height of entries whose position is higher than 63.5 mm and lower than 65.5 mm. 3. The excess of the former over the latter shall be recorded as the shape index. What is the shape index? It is 0.14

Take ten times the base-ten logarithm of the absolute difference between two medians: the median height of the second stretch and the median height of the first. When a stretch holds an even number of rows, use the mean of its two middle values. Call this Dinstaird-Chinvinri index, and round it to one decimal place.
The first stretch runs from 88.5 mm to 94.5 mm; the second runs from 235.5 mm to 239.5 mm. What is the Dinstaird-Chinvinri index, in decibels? -6.8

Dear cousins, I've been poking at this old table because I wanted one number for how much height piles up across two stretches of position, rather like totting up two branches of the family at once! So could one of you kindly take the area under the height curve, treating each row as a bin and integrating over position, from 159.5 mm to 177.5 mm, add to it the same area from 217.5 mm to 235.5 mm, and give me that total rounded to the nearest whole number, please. 219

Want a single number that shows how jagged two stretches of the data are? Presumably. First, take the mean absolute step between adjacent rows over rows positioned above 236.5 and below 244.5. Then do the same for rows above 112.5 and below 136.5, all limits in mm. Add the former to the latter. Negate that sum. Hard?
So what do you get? -0.83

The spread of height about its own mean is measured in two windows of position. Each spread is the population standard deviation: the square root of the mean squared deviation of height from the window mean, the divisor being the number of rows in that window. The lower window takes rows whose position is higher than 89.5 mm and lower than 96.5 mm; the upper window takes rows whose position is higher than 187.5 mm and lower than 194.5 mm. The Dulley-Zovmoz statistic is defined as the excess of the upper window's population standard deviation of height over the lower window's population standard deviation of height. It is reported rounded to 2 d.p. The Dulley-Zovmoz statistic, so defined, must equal -0.12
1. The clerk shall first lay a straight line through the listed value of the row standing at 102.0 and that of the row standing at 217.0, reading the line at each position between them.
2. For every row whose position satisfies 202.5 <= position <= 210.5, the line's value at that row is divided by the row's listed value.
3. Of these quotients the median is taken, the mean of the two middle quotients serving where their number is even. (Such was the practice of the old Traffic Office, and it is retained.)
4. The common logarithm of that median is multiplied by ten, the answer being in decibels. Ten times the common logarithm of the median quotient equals 0.85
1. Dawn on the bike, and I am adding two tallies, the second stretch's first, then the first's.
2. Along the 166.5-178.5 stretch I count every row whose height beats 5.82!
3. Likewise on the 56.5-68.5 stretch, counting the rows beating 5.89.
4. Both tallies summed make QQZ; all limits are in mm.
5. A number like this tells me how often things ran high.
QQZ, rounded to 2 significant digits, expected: 17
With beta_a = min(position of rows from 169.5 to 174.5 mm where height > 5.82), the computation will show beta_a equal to 173.0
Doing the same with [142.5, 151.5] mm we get 145.0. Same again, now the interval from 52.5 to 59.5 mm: 53.0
